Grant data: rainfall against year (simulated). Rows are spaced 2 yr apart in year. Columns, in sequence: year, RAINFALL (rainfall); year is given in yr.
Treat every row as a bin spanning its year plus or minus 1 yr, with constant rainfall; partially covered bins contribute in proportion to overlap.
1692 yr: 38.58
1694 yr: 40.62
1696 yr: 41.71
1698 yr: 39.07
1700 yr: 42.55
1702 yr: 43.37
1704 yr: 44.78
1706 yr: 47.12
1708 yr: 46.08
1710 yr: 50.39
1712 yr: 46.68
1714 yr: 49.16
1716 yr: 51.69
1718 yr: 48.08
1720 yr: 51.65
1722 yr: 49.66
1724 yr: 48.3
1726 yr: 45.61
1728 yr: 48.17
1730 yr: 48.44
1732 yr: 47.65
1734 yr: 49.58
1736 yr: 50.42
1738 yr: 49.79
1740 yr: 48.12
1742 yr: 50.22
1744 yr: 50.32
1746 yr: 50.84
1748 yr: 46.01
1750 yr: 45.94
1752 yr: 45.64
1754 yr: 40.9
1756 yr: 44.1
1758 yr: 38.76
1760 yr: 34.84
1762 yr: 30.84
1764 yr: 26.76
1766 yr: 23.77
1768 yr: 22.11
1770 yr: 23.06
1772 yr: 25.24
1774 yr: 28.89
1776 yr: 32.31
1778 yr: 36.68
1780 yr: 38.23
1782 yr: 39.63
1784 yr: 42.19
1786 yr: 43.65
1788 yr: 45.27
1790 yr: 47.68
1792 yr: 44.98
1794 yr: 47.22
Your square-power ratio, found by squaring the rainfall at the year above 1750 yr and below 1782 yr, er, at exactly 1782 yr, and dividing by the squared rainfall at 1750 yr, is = 0.74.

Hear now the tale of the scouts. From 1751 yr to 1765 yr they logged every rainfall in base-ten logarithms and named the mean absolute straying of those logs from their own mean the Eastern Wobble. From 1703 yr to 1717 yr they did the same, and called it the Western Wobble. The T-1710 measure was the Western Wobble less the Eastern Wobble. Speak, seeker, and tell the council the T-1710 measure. -0.050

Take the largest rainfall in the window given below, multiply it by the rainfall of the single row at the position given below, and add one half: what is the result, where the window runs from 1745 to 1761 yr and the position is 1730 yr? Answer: 2463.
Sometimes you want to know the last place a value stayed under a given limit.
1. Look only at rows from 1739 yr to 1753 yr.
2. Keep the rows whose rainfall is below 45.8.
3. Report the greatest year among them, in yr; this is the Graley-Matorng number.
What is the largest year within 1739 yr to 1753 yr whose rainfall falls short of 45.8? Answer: 1752 yr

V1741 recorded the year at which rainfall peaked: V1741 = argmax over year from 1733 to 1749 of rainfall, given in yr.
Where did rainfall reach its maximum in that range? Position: 1746 yr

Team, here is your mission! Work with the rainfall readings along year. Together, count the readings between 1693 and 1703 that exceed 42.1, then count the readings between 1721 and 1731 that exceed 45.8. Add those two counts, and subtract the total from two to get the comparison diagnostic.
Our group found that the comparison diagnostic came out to -4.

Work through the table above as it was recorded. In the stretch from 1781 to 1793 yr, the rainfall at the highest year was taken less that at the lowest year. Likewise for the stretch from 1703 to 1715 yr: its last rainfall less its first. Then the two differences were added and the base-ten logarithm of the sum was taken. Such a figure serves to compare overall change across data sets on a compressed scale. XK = 0.99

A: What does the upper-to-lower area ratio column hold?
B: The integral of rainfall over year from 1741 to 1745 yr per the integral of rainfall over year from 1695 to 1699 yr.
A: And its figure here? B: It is 1.24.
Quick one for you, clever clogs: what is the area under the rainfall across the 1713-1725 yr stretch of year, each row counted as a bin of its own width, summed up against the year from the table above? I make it 597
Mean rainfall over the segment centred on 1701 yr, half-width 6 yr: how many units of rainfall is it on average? 43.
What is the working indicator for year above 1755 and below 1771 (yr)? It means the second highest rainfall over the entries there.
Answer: 38.76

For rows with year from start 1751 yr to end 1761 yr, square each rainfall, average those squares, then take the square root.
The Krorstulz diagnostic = 41.0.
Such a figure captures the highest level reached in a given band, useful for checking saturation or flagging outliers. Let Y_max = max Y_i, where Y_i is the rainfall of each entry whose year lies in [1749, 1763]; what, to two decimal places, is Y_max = 45.94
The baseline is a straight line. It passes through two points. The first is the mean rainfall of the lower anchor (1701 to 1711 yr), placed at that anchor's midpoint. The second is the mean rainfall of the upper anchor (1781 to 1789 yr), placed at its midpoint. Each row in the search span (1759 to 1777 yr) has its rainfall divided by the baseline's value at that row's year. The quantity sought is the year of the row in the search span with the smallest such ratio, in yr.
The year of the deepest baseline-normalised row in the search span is 1768 yr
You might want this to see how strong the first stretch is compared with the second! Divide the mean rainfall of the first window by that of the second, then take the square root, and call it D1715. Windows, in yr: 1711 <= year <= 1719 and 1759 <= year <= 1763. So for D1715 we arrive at 1.22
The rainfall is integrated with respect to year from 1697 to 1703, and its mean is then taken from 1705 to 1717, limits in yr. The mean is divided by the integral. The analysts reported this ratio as 0.19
